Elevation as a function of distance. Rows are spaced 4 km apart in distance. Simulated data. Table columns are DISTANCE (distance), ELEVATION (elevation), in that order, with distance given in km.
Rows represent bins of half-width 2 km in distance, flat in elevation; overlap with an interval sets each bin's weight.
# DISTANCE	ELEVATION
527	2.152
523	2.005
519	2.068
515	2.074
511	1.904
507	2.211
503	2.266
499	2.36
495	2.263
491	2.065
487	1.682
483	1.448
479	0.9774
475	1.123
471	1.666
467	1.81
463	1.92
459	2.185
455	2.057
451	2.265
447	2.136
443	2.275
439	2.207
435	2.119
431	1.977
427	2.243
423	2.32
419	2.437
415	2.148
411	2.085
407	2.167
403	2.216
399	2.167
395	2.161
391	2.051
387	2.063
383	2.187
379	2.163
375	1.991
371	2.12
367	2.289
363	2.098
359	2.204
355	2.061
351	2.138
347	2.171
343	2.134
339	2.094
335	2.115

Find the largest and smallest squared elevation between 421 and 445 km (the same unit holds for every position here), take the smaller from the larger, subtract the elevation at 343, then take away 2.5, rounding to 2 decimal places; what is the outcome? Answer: -3.16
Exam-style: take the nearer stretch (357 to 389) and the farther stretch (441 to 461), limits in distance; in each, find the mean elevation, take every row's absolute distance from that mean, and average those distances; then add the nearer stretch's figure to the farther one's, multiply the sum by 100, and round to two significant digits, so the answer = 14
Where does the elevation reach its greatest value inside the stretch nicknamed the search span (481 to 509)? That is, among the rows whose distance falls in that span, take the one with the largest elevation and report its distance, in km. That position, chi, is 499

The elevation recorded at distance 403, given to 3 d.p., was 2.216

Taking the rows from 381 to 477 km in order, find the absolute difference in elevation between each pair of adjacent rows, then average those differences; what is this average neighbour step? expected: 0.14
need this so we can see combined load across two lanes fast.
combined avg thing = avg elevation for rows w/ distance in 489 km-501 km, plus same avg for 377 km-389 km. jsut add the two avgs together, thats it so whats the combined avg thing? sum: 4.37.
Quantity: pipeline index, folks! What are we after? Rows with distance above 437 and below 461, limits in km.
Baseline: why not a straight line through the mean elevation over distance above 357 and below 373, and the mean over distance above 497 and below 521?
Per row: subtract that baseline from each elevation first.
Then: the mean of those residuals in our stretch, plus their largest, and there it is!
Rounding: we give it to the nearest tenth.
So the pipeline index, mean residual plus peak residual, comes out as 0.1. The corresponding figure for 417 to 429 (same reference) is 0.4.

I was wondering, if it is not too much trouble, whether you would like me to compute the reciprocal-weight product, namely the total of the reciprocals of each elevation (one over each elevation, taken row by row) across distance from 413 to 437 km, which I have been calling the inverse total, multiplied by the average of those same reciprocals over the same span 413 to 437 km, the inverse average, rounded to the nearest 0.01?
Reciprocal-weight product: 1.24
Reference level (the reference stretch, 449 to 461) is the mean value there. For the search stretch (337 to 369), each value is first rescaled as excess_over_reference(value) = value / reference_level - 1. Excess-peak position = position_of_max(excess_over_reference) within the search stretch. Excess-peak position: 367 km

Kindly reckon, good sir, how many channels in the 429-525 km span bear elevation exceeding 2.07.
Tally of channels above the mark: 11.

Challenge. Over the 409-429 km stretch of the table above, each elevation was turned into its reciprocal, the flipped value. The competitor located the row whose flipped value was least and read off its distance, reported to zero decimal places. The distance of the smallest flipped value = 419 km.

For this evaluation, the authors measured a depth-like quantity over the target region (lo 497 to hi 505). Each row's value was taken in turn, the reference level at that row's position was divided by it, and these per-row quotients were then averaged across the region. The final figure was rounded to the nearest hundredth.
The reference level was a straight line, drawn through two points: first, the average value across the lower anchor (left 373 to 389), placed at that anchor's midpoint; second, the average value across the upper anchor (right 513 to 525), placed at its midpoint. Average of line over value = 0.89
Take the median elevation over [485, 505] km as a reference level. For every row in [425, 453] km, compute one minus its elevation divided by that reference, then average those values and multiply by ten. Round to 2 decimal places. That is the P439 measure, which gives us 0.39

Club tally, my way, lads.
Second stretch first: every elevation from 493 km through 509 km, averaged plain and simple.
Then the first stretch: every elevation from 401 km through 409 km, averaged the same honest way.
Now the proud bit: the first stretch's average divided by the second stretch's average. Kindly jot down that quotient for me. 0.96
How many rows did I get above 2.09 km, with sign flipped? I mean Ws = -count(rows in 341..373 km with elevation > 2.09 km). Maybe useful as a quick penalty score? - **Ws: -7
